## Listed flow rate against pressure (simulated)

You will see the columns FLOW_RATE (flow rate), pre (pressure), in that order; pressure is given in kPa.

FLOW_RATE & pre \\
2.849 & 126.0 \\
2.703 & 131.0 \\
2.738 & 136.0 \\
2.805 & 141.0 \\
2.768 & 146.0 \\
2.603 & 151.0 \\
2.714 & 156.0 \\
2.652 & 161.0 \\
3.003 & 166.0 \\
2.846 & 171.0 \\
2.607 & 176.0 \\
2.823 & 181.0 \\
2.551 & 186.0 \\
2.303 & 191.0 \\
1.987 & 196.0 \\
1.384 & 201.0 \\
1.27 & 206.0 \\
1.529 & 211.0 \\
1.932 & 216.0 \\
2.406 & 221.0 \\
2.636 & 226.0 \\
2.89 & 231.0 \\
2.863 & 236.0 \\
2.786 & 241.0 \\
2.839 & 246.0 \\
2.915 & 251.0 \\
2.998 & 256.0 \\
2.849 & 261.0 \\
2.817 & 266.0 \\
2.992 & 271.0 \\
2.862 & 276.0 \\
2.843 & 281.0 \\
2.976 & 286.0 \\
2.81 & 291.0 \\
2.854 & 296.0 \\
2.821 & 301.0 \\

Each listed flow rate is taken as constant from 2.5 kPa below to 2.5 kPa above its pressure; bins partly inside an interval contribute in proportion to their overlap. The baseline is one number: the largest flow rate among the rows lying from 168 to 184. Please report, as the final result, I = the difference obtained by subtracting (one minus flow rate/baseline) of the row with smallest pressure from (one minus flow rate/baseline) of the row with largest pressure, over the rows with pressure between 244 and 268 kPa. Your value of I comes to 0.008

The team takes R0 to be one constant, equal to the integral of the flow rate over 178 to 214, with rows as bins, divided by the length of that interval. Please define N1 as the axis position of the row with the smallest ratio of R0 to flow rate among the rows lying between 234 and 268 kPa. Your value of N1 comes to 256.0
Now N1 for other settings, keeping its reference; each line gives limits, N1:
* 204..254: 251.0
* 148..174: 166.0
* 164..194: 166.0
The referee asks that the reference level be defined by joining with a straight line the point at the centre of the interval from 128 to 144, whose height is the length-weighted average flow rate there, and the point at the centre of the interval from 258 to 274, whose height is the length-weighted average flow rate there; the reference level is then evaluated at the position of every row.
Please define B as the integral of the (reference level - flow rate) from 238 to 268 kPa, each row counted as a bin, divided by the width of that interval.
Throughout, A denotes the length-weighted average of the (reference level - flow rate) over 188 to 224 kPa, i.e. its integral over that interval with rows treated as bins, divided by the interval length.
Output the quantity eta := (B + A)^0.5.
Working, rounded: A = 0.97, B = 0.01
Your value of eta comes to 0.99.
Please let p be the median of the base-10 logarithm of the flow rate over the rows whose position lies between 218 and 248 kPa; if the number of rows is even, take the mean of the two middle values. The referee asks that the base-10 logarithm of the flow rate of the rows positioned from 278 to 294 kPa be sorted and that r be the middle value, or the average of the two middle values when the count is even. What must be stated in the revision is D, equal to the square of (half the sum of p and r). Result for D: 0.204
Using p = 0.449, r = 0.45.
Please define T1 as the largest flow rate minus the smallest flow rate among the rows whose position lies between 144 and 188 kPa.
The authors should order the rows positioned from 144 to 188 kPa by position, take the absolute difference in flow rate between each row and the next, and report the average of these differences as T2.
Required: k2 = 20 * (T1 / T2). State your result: 46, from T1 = 0.5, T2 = 0.20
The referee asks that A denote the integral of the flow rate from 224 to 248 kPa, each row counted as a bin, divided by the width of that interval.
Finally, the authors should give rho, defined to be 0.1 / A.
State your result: 0.036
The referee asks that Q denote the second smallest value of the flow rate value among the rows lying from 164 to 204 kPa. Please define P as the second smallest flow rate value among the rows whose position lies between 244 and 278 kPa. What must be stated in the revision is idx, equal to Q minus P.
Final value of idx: -0.85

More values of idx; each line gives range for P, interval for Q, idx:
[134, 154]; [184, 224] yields -1.35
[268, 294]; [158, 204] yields -0.86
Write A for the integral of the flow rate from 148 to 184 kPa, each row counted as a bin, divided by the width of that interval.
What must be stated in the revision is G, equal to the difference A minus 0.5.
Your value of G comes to 2.25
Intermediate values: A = 2.75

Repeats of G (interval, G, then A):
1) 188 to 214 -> 1.22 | 1.72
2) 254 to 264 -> 2.41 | 2.91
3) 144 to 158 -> 2.19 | 2.69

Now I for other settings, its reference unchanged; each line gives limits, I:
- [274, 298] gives 0.003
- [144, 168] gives -0.083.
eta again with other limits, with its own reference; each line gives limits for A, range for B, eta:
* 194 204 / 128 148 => 1.08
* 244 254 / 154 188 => 0.17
